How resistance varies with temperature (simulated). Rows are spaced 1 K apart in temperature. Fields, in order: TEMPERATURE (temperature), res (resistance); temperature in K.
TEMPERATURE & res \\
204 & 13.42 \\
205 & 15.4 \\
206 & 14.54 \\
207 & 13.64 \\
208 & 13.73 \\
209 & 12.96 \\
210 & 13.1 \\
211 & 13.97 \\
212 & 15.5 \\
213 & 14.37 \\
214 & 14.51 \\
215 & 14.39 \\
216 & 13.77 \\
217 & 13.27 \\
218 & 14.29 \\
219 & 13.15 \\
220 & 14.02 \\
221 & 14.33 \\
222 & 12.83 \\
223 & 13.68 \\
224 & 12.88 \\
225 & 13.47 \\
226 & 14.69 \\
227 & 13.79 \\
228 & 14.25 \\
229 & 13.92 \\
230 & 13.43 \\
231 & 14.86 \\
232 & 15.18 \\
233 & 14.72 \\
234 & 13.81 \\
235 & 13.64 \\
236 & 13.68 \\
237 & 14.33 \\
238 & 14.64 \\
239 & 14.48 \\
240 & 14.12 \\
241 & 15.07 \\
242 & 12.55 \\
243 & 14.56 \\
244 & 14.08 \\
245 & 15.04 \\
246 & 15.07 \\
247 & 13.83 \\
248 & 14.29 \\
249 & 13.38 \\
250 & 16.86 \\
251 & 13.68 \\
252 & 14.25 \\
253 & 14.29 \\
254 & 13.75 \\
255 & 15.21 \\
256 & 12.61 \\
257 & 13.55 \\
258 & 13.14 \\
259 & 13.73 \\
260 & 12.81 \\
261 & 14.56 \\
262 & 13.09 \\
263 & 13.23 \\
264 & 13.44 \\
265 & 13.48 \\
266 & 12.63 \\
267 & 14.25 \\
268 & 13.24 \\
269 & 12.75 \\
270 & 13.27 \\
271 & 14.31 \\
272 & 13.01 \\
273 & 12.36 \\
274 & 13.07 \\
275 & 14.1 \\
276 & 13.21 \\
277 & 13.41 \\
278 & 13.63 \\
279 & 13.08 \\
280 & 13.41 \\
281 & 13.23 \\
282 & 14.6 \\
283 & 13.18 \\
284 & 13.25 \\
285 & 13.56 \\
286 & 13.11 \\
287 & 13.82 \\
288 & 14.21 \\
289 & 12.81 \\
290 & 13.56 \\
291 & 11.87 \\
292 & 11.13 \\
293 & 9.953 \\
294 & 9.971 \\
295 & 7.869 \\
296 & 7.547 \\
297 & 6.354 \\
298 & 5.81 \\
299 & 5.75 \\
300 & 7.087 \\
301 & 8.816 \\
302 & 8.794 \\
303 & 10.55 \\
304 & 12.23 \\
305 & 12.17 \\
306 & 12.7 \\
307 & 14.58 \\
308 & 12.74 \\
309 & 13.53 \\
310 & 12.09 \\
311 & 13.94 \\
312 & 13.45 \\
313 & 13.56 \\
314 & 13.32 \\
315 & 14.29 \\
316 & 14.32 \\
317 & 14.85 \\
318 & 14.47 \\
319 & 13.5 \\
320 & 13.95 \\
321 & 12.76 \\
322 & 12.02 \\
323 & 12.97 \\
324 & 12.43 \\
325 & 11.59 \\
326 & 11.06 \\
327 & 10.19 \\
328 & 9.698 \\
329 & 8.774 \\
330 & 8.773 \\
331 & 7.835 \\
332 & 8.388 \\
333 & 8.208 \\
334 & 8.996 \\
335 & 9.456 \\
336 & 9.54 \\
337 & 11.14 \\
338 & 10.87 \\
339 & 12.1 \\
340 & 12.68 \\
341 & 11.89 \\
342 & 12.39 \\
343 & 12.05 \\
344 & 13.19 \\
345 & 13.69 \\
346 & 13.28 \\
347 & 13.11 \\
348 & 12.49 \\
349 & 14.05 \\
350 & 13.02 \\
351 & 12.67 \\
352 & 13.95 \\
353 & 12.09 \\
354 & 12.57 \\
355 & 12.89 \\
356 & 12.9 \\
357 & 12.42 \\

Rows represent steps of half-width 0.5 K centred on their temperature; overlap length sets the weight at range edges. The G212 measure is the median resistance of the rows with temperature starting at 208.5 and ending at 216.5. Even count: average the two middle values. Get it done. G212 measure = 14.2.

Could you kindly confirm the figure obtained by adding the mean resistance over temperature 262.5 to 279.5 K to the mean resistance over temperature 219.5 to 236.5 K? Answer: 27.3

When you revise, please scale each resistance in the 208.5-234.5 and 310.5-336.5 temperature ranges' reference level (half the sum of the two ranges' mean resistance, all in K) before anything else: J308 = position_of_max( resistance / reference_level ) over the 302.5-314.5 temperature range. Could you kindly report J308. 307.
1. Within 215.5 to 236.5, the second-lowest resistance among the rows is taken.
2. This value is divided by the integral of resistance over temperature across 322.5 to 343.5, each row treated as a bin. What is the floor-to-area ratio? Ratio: 0.058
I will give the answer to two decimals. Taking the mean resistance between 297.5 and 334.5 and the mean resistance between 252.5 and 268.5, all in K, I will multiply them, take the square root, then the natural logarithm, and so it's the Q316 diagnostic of 2.52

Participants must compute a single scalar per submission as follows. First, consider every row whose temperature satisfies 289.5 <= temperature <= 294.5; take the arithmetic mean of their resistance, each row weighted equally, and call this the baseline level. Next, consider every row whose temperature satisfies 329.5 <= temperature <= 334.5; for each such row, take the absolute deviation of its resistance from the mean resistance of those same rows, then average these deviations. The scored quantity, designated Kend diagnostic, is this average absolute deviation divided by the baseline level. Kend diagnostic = 0.031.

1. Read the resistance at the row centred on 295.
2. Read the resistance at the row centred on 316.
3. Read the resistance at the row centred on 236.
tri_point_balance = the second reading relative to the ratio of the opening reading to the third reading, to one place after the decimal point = 24.9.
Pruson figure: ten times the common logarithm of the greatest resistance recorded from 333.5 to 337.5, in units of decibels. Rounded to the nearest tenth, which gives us 10.5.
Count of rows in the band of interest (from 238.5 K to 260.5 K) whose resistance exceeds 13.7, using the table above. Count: 15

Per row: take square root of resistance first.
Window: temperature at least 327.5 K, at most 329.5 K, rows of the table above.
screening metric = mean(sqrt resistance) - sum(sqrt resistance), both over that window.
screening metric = -3.04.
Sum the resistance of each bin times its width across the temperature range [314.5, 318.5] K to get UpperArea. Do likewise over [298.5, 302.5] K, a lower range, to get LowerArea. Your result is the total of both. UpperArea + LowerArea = 88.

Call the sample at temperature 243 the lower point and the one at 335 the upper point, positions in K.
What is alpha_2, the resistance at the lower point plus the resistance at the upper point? 24.0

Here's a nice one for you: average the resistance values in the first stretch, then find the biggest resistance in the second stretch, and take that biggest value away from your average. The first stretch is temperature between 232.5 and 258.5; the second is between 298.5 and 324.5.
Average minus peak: -0.7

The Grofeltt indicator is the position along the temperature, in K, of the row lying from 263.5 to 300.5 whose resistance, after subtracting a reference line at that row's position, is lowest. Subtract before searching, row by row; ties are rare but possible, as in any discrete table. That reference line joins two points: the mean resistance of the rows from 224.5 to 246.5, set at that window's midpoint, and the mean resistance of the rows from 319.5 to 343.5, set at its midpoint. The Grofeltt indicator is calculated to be 299 K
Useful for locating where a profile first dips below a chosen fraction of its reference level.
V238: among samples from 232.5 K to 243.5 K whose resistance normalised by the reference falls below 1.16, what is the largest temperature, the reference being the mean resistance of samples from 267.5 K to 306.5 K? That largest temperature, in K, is 242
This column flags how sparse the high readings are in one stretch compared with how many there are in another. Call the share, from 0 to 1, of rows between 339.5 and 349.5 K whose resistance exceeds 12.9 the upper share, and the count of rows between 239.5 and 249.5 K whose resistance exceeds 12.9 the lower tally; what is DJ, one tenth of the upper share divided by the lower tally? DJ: 0.0056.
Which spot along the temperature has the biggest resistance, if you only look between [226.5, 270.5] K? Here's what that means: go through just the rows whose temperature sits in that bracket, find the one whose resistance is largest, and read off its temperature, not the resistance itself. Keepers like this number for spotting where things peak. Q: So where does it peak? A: 250 K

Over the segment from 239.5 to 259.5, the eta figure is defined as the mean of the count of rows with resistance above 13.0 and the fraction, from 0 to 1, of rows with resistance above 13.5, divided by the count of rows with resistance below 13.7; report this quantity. 1.6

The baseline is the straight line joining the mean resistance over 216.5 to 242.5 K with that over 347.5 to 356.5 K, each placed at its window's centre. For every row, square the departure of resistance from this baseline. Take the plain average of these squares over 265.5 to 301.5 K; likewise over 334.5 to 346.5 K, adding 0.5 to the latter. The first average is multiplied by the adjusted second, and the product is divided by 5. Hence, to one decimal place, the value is 6.9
